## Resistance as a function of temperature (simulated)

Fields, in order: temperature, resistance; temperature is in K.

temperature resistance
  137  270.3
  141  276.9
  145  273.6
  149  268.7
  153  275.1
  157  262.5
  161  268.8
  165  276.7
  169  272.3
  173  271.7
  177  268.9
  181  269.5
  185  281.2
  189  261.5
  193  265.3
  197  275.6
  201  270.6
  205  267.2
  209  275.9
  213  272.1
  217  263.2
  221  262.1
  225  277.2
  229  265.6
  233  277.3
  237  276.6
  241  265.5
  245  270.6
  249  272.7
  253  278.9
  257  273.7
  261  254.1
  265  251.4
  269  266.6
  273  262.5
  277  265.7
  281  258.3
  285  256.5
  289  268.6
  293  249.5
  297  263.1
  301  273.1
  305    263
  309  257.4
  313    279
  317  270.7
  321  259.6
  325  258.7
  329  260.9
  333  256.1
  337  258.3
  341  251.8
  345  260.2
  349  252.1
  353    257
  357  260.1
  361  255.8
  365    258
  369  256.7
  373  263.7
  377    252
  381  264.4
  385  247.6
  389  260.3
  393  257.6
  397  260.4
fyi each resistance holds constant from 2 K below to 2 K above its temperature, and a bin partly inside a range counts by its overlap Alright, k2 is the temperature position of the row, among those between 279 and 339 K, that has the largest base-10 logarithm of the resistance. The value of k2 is 313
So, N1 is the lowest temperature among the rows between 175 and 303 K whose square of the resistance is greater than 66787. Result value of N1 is 177 K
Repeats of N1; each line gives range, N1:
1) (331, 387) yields 345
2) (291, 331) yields 297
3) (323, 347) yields 325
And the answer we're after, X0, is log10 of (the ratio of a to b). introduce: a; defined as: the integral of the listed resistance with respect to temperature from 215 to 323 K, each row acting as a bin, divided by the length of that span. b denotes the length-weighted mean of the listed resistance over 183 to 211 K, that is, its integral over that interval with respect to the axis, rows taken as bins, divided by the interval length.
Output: -0.008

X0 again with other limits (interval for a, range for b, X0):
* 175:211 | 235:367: 0.013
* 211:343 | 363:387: 0.013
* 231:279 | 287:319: 0.004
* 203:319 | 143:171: -0.007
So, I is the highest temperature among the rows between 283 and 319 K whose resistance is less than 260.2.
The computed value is 309 K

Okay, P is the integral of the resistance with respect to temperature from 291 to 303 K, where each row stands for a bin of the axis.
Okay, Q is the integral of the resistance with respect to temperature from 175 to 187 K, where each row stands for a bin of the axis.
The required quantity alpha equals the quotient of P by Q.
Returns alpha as 0.959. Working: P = 3143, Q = 3278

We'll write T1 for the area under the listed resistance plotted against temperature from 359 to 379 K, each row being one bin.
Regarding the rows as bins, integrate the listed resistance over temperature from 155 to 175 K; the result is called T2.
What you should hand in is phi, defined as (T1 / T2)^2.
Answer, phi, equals 0.91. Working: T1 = 5145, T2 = 5408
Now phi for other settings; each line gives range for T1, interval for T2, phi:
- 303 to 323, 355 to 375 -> 1.06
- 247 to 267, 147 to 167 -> 0.97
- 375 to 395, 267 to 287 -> 0.96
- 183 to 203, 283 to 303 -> 1.07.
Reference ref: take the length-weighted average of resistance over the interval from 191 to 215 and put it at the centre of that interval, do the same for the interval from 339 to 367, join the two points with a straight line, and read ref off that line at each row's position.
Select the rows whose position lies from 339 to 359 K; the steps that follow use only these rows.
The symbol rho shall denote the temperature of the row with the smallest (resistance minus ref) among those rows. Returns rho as 341 K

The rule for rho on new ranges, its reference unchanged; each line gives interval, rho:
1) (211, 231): 221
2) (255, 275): 265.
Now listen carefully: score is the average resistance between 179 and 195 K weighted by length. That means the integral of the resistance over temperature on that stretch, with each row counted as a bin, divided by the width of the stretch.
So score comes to 269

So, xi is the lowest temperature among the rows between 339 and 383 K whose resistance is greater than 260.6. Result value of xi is 373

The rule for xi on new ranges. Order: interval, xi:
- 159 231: 161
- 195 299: 197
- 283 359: 289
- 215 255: 217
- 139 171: 141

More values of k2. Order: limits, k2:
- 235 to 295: 253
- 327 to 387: 381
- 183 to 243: 185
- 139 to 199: 185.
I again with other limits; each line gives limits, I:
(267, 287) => 285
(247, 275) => 265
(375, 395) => 393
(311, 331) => 325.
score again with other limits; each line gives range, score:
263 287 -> 260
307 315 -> 268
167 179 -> 271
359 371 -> 257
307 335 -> 263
